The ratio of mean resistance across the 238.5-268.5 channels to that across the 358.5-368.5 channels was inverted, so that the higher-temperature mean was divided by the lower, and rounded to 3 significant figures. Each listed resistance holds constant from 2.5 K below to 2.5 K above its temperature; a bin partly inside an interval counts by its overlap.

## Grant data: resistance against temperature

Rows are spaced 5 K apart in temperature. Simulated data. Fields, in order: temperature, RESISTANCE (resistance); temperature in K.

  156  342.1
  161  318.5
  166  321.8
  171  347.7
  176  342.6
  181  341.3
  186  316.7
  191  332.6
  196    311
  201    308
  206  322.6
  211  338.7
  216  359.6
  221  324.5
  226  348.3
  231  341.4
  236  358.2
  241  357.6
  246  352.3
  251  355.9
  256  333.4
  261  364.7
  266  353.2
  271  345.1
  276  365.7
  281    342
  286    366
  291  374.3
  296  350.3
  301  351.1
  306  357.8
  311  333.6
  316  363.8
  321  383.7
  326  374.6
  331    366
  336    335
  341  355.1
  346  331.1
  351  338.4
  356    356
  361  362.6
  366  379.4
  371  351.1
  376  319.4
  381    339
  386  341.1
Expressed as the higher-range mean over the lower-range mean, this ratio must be 1.05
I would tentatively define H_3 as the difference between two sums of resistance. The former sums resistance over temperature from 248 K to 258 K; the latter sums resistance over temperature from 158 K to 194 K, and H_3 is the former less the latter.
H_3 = -1632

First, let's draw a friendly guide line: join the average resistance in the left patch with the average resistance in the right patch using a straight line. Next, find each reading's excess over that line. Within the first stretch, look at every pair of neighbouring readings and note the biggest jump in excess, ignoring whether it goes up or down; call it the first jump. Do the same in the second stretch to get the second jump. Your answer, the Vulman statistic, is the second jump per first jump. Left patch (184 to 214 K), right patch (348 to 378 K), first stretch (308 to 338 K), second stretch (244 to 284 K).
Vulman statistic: 1.0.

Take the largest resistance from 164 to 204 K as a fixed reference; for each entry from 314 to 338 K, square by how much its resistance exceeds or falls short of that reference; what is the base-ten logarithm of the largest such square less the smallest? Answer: 3.05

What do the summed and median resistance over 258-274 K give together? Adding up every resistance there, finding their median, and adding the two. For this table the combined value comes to 1416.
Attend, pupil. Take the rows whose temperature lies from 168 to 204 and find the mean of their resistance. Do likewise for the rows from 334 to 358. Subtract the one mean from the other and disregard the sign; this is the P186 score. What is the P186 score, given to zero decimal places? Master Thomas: 15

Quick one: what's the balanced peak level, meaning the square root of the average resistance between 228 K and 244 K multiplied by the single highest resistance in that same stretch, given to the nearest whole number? 355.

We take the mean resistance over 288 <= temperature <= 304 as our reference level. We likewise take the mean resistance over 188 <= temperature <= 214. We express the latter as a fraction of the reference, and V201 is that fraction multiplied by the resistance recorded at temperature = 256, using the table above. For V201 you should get 300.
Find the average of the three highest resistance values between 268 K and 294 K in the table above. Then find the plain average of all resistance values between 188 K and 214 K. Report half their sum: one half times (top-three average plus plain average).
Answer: 346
